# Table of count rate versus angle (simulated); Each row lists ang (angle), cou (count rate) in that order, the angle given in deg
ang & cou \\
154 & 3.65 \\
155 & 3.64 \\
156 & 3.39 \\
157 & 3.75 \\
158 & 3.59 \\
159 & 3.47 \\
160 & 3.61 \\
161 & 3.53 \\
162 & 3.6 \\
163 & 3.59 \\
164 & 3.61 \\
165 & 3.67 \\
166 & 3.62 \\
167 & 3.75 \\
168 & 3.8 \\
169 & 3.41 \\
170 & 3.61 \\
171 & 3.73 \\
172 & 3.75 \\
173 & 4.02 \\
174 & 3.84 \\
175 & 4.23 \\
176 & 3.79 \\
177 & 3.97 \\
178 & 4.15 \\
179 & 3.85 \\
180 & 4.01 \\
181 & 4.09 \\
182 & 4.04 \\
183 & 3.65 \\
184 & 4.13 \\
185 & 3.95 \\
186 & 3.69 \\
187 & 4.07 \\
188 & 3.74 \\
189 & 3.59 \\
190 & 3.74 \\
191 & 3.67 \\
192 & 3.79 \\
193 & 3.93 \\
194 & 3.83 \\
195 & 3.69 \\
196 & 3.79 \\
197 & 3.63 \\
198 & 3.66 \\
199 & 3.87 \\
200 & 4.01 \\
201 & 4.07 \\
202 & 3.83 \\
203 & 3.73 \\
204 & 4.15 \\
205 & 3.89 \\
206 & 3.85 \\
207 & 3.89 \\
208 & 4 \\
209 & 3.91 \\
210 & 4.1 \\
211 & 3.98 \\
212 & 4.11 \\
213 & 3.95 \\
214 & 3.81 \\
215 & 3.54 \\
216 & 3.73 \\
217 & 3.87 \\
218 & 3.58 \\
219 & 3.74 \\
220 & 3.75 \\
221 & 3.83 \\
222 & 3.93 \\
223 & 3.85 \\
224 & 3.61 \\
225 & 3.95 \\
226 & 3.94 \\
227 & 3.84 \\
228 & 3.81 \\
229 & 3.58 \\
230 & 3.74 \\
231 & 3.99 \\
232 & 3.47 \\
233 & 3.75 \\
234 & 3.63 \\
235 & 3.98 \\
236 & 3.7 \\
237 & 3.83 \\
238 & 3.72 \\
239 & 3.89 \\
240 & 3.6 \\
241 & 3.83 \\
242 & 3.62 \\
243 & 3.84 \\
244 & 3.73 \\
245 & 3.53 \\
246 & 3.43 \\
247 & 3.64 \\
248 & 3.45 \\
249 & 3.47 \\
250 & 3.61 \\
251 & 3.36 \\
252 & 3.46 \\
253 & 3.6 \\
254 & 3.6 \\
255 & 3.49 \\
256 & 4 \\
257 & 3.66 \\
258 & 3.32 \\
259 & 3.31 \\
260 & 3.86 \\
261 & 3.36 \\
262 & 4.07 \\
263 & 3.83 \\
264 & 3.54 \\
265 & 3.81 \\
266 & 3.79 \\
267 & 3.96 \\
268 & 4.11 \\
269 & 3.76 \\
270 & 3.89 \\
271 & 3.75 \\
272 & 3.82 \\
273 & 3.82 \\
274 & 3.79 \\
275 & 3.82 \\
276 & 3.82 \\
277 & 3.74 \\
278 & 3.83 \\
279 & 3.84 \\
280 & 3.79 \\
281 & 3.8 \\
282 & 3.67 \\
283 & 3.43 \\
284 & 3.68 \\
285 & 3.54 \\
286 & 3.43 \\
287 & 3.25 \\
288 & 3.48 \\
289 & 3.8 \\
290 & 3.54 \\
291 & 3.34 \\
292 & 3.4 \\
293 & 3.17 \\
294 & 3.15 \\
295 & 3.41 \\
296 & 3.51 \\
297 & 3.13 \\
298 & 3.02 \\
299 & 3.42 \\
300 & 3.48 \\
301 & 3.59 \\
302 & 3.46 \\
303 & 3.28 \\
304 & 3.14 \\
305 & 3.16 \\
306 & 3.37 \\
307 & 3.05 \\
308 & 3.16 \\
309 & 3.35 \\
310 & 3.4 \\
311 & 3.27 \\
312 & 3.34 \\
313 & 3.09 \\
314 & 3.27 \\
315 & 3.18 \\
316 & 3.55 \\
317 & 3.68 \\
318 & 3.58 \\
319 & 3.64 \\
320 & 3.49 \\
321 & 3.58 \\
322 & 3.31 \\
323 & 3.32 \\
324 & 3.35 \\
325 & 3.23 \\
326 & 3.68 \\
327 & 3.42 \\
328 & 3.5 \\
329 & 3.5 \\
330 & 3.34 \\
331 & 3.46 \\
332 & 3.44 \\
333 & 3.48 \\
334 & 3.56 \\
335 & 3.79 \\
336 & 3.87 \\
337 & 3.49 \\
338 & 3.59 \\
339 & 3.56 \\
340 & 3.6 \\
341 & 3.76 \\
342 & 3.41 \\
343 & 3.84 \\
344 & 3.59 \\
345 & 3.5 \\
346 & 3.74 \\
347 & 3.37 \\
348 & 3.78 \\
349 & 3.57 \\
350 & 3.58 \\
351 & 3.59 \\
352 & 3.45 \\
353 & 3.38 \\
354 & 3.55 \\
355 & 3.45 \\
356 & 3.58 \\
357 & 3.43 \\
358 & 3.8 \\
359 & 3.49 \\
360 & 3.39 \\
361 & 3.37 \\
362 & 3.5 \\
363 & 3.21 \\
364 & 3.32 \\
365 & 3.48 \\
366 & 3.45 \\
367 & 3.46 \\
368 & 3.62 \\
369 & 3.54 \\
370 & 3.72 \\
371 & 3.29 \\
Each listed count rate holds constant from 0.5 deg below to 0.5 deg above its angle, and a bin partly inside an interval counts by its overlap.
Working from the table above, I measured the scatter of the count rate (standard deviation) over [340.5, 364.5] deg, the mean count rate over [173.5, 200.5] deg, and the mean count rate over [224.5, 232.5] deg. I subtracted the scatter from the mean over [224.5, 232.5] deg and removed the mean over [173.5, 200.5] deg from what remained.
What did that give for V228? -0.24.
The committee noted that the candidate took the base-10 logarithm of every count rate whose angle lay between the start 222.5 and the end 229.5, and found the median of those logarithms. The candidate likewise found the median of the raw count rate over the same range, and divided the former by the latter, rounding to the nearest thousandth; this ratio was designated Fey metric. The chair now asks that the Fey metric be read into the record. 0.152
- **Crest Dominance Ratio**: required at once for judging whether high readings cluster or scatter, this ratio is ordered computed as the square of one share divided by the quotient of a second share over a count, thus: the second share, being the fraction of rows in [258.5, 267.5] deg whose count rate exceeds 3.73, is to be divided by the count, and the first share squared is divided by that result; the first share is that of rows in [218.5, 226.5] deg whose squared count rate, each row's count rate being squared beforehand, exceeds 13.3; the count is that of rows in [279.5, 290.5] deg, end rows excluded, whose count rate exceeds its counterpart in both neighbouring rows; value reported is 3.4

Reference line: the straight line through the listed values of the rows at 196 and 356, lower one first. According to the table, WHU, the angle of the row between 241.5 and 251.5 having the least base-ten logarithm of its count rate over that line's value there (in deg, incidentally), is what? 251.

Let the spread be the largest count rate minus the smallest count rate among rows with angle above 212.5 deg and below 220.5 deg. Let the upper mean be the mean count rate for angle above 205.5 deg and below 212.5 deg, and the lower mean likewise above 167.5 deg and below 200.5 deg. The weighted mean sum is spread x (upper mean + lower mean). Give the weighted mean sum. 3.21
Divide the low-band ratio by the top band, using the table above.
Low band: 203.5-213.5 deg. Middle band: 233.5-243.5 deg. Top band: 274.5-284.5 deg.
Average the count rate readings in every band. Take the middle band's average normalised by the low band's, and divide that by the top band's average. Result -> 0.253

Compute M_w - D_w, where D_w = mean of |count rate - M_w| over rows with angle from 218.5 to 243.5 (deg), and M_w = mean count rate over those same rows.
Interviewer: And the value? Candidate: 3.66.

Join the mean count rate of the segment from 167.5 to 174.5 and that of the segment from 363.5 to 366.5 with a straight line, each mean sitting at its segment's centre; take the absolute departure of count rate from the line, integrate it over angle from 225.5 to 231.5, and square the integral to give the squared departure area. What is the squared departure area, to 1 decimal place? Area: 1.4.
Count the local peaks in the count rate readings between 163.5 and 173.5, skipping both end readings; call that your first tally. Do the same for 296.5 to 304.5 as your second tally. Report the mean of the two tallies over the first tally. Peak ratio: 0.75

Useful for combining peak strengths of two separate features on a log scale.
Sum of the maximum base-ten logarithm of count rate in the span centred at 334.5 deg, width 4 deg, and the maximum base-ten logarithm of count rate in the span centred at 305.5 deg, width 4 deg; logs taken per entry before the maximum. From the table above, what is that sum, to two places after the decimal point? 1.12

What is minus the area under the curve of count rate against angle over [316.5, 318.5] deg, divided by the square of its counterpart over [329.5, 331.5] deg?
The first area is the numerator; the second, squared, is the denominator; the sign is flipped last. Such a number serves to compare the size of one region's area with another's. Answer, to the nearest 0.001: -0.157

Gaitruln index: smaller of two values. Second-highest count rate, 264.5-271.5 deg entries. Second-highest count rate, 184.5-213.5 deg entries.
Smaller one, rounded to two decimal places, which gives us 3.96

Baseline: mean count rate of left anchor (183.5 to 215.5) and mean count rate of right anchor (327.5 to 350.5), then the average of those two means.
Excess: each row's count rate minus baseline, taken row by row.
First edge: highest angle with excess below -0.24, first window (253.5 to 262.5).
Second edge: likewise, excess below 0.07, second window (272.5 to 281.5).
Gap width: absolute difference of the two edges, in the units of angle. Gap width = 19 deg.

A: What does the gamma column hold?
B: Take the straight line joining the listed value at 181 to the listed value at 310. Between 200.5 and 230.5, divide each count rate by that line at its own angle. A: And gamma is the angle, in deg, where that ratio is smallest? 215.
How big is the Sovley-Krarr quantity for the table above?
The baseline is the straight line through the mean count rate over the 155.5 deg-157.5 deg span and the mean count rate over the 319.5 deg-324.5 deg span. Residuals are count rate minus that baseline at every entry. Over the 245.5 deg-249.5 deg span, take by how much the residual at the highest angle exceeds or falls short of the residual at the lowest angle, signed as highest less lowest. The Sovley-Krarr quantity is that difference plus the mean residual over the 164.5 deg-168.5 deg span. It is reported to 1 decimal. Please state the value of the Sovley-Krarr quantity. 0.2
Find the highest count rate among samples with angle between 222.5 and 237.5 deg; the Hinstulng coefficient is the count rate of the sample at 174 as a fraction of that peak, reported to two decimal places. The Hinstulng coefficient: 0.96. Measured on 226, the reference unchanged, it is 0.99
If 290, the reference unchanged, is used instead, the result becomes 0.89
